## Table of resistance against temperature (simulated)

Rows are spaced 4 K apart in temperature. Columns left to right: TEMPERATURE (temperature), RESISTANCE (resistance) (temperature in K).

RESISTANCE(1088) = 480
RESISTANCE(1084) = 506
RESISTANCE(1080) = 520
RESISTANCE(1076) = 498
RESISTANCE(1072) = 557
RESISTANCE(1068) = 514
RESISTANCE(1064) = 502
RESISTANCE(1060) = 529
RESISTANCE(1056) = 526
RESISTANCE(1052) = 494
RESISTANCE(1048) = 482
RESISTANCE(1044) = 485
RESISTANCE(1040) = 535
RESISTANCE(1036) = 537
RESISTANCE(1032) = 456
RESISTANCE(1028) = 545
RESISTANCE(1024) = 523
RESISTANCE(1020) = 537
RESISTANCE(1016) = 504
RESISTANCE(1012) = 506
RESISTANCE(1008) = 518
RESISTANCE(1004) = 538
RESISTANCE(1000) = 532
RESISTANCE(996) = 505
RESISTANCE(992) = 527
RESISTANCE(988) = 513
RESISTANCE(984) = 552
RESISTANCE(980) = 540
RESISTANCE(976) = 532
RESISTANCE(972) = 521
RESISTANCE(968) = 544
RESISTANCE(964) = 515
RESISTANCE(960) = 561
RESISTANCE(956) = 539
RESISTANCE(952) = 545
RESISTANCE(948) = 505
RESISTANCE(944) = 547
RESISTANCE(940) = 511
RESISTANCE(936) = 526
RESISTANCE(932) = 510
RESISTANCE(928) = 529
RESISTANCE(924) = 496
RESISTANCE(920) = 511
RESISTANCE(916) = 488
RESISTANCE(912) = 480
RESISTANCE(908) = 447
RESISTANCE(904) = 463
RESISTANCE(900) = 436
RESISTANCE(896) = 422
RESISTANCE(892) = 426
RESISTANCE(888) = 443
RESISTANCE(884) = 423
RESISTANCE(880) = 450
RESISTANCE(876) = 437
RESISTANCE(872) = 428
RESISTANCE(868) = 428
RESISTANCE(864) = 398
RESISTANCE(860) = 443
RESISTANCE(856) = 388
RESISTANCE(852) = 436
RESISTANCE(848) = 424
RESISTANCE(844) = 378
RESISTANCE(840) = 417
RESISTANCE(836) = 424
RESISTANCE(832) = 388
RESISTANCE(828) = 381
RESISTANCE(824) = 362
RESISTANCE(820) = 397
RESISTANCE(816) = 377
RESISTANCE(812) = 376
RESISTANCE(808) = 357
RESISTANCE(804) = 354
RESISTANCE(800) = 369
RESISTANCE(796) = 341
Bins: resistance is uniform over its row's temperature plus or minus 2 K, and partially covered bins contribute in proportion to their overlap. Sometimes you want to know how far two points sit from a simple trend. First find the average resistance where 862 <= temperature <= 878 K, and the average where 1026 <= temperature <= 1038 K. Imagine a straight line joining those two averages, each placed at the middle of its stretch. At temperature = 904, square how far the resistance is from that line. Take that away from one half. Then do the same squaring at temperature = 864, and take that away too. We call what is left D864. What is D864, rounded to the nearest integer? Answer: -915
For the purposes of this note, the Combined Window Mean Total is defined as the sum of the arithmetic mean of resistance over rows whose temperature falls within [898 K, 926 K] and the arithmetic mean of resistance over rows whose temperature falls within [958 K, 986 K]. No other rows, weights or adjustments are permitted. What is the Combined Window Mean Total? 1012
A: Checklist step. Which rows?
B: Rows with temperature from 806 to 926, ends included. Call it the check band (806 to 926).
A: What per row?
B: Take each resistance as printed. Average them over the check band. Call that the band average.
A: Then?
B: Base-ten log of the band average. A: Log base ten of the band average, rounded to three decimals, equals 2.628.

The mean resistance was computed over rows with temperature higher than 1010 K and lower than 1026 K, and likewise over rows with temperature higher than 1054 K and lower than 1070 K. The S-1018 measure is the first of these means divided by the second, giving 1.00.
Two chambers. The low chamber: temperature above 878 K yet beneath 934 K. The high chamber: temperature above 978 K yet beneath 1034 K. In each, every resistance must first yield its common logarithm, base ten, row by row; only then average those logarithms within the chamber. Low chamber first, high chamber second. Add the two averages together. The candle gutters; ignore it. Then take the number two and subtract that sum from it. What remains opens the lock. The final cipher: -3.38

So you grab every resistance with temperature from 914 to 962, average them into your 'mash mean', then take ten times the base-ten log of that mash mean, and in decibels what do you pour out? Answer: 27.2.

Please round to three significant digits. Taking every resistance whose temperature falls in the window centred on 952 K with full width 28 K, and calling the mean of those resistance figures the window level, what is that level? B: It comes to 532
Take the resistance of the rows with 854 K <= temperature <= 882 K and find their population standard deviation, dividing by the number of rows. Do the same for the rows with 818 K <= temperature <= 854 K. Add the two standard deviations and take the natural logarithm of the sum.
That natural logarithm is 3.8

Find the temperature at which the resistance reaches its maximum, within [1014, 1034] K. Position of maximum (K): 1028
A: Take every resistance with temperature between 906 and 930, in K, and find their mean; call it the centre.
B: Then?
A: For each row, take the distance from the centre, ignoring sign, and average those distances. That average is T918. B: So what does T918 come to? 20.2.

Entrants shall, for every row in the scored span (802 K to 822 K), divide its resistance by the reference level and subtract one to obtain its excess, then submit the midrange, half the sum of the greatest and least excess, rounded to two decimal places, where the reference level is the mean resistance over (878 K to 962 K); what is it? -0.23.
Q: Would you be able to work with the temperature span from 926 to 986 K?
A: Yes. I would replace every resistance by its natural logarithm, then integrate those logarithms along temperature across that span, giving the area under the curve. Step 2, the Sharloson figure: 376.5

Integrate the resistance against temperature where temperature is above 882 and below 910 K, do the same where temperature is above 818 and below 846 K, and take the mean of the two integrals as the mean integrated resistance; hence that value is 11614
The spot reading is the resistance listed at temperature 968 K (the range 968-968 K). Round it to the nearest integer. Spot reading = 544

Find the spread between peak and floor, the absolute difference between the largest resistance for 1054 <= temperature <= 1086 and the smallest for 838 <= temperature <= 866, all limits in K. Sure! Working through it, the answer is 179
